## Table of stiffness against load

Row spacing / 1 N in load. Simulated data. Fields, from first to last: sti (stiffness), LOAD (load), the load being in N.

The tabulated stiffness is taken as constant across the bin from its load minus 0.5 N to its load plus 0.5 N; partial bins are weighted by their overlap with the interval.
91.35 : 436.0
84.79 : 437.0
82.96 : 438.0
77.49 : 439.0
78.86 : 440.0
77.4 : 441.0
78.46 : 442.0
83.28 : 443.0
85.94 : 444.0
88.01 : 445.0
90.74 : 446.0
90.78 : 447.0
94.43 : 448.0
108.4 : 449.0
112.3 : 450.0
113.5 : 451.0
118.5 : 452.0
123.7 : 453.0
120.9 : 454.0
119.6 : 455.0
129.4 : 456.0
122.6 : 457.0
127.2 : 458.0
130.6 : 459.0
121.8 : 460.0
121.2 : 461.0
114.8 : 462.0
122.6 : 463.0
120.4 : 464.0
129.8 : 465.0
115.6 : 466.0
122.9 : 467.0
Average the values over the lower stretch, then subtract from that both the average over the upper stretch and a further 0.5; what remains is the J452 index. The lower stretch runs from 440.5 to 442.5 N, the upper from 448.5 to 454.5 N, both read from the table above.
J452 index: -39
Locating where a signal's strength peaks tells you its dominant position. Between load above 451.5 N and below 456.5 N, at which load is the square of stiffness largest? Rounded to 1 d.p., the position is 456.0 N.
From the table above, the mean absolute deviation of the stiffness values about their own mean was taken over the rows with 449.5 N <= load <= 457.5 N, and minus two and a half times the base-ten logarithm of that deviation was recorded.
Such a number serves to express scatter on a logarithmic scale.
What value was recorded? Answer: -1.53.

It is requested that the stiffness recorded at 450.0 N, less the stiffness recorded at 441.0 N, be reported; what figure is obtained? 35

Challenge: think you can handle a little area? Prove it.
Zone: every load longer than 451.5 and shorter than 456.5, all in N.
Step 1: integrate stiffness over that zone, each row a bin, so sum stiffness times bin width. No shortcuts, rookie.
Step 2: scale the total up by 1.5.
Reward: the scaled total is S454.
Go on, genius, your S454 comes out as 918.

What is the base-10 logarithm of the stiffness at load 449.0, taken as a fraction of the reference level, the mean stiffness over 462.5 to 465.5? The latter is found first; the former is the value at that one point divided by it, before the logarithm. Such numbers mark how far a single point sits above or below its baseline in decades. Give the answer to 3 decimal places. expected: -0.059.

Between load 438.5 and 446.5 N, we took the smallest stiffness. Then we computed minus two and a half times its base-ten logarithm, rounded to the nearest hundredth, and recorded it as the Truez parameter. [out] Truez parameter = -4.72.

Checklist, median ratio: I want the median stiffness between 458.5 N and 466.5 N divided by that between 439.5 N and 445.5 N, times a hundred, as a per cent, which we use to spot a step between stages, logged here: 150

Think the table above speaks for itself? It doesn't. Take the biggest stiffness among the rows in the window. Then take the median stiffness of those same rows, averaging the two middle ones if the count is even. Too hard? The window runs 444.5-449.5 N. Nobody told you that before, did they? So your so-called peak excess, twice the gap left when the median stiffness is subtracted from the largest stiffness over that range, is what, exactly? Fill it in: 35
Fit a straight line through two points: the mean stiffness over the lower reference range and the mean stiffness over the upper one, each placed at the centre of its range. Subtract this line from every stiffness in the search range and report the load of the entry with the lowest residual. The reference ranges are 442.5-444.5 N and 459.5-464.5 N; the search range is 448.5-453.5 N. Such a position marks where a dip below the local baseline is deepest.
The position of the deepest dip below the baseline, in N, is 449.0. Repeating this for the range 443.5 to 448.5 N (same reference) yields 447.0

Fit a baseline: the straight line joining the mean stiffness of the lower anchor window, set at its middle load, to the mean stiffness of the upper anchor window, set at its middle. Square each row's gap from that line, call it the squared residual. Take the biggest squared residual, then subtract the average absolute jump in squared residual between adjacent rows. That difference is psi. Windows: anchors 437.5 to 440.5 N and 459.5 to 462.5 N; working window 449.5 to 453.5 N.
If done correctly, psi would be 280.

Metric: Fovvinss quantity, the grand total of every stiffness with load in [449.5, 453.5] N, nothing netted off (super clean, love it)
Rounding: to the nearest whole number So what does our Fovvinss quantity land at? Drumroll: 468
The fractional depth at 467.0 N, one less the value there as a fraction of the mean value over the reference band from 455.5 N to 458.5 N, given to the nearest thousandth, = 0.028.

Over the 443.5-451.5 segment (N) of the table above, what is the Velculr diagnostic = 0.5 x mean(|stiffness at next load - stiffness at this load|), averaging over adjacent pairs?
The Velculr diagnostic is 2.0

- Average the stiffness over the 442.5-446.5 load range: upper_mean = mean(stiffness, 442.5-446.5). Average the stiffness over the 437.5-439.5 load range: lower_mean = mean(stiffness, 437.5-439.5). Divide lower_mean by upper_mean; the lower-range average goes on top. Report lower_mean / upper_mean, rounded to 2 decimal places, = 0.92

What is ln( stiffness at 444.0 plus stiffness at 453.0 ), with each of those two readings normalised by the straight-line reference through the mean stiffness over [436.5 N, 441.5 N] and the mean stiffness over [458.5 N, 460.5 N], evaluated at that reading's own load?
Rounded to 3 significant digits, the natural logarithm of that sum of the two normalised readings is 0.716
